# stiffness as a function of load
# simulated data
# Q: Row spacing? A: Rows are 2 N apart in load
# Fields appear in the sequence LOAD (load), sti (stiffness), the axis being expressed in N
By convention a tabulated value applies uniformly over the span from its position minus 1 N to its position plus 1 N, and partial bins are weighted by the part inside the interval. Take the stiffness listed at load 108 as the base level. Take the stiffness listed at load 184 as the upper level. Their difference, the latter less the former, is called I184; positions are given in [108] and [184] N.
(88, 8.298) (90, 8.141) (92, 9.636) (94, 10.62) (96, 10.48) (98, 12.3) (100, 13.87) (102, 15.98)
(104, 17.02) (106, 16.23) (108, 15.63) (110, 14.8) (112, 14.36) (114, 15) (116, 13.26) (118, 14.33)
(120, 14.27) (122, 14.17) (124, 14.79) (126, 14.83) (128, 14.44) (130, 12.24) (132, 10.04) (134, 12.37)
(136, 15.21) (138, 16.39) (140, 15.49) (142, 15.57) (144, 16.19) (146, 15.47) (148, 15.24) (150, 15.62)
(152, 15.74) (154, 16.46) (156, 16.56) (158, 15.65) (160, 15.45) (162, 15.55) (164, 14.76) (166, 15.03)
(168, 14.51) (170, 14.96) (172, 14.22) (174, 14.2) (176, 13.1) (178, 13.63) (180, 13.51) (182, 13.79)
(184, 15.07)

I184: -0.6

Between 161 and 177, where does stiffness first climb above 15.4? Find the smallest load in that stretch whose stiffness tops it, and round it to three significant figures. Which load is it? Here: 162 N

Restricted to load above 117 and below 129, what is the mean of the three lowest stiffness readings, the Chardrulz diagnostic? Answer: 14.3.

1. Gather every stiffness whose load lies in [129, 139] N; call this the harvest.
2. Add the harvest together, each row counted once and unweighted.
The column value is 66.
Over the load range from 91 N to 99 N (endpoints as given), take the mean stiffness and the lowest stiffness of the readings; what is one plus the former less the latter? 2.1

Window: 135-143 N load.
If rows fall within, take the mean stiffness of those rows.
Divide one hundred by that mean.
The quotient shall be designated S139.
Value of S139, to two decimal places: 6.38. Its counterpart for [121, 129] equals 6.87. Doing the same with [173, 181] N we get 7.35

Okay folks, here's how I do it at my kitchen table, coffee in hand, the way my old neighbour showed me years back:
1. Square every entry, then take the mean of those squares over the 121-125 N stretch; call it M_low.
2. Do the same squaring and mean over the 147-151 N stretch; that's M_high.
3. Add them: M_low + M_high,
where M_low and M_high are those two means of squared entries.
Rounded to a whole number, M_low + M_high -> 448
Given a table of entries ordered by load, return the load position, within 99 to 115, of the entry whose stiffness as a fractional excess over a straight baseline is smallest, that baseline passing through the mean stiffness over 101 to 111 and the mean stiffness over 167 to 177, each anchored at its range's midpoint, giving 100 N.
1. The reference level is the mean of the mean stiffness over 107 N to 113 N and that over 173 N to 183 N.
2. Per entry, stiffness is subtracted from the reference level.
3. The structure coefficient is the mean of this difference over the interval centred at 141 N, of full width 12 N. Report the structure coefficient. -1.4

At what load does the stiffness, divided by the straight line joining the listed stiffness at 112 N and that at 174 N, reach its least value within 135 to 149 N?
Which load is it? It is 136 N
